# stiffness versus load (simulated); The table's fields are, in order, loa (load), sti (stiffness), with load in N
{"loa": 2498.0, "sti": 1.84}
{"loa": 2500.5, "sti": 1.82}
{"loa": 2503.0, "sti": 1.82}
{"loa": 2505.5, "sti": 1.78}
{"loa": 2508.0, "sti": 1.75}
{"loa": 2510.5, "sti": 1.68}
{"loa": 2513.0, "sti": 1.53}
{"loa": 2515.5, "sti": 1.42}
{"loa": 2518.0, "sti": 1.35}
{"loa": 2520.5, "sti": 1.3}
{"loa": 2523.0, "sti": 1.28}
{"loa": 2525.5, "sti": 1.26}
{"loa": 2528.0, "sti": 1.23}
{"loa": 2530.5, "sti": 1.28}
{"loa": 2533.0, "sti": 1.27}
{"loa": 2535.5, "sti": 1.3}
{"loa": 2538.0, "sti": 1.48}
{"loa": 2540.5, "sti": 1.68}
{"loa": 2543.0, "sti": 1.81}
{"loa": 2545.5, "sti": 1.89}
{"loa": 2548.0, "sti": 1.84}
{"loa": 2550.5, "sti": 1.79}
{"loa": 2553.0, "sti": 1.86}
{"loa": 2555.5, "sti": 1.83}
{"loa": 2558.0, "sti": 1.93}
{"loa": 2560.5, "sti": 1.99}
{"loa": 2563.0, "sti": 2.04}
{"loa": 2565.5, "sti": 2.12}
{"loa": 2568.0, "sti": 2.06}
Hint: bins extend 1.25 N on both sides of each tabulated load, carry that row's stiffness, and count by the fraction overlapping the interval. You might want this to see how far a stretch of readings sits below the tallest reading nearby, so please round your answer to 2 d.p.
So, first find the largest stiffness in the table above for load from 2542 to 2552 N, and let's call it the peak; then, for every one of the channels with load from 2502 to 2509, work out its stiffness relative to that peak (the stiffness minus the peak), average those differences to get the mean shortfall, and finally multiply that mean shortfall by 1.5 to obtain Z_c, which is -0.16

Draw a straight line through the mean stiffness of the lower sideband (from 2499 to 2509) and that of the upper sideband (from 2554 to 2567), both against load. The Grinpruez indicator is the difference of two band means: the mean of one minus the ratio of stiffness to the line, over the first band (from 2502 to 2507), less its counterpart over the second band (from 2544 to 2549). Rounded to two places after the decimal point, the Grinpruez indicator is -0.04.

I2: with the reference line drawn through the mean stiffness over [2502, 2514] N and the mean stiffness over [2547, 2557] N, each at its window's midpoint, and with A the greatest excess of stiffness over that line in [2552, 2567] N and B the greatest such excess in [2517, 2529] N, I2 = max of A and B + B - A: -0.4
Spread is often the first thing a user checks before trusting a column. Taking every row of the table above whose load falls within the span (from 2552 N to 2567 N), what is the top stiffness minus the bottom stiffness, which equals 0.29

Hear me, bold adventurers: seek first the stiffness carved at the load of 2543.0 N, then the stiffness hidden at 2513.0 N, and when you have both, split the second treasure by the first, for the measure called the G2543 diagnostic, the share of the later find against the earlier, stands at 0.85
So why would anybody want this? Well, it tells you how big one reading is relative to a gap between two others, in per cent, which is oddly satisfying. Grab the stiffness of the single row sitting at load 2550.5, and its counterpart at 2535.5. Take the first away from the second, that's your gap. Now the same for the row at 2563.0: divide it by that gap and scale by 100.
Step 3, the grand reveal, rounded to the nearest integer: -416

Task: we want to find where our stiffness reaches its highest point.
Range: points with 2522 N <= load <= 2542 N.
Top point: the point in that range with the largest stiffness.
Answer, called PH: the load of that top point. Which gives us 2540.5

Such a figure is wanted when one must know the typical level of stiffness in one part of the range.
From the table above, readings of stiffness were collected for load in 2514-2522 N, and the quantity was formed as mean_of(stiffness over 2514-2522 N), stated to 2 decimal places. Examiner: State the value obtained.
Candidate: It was 1.36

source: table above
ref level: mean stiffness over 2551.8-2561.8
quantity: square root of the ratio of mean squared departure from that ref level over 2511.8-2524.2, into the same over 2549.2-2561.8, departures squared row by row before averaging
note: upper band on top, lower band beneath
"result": 0.14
